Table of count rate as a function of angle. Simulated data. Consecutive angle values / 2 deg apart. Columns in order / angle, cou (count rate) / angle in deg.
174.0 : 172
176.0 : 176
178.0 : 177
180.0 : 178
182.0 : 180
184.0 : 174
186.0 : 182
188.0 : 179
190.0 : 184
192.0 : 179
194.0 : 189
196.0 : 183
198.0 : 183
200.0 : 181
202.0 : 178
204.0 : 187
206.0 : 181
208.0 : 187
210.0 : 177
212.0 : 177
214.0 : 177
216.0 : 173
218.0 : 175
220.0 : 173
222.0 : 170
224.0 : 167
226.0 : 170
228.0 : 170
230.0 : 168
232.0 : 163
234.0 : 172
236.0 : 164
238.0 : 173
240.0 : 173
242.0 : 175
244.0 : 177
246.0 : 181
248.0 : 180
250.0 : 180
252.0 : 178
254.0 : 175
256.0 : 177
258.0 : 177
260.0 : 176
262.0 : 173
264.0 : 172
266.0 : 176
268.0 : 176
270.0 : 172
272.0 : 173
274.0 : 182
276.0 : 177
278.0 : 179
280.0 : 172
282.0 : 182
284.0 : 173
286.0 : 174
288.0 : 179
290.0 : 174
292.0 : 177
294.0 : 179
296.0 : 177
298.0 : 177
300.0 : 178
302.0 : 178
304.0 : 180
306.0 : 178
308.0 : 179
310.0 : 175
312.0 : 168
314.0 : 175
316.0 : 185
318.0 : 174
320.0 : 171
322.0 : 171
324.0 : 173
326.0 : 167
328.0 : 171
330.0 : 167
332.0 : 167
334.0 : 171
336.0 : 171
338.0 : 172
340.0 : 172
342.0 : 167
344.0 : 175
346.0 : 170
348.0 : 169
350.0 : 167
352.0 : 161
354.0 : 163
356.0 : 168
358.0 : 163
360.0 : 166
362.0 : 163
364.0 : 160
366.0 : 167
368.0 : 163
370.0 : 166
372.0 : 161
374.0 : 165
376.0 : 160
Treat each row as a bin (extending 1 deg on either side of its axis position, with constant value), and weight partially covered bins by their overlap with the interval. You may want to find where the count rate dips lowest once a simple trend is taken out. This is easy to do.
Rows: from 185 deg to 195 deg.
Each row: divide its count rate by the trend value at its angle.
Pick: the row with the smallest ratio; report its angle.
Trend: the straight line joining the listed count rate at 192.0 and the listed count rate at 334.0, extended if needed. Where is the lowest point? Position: 188.0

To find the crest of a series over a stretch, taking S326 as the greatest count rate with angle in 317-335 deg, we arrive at 174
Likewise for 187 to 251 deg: 189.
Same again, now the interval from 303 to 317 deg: 185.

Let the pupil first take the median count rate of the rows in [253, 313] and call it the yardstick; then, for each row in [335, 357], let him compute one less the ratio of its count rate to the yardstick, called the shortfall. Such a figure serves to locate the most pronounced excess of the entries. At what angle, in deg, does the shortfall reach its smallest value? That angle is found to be 344.0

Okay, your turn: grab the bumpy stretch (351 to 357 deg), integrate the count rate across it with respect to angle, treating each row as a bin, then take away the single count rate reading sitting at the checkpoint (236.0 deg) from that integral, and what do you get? 820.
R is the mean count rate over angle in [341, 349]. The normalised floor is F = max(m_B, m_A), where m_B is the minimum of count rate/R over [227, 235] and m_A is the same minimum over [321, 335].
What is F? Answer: 0.98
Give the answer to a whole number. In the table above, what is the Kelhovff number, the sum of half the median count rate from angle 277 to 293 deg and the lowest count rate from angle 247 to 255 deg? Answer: 263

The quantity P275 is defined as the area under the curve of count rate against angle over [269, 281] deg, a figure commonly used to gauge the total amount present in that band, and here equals 2110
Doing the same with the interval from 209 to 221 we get 2104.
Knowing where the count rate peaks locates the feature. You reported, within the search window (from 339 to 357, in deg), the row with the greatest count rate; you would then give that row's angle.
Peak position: 344.0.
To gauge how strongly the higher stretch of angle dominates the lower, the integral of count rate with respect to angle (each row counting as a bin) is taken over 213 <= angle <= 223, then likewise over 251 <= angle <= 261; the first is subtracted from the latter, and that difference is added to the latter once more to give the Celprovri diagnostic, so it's 1796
